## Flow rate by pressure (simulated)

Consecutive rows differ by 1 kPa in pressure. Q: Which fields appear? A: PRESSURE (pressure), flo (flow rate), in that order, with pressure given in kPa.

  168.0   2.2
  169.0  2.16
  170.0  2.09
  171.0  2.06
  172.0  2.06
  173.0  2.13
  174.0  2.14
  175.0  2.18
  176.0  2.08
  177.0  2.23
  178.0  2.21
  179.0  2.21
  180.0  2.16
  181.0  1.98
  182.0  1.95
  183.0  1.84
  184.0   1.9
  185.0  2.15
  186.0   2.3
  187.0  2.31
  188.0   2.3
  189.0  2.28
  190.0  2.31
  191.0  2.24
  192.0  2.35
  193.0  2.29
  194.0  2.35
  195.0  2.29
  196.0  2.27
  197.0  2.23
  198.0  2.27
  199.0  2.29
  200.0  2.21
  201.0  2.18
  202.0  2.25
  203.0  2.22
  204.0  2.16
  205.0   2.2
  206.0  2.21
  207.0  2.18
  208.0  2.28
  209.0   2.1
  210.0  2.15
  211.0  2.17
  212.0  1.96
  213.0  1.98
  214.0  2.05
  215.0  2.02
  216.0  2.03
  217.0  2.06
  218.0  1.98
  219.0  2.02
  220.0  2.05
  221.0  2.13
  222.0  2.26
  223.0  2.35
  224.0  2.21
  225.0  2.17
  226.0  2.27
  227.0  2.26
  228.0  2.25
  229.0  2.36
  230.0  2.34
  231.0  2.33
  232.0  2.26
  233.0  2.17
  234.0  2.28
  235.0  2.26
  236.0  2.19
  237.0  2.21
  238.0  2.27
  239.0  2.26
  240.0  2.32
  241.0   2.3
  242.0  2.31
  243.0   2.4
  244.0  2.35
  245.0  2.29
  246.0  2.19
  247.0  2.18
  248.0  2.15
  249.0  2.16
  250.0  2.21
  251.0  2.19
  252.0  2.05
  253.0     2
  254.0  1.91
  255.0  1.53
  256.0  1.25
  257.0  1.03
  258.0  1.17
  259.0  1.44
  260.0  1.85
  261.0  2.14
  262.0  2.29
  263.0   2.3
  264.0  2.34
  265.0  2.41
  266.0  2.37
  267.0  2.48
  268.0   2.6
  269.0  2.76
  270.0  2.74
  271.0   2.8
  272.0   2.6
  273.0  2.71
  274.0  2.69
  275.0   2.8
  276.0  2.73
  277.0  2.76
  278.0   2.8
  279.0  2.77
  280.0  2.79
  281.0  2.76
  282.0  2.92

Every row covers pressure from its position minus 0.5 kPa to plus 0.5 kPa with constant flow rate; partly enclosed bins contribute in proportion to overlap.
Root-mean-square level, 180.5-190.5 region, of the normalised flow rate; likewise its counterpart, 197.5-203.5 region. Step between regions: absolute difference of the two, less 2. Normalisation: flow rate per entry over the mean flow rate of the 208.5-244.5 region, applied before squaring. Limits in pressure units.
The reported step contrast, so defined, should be -1.96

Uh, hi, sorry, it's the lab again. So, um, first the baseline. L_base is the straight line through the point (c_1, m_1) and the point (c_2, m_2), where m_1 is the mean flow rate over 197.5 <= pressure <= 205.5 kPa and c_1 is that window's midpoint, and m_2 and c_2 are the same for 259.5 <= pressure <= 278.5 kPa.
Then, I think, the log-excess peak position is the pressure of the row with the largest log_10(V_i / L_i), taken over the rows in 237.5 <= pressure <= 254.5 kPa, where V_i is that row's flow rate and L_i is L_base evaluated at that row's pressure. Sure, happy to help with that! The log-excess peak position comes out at 243.0 kPa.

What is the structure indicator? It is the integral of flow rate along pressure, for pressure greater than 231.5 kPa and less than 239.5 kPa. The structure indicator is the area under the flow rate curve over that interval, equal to 17.9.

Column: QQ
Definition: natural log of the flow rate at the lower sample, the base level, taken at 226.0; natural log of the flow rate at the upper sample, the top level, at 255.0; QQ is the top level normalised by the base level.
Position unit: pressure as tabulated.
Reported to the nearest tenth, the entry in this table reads 0.5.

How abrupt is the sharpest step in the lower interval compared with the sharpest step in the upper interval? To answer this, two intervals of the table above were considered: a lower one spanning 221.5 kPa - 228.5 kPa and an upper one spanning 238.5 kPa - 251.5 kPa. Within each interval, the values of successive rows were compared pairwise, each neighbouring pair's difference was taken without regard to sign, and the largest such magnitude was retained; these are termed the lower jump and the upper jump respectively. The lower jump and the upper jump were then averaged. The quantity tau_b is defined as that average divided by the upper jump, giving 1.2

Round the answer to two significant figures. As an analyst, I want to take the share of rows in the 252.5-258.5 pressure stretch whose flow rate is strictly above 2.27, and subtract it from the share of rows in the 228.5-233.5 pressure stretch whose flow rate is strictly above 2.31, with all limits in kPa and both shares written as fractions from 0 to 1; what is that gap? 0.60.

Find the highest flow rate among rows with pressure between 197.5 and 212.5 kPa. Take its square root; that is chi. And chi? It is 1.51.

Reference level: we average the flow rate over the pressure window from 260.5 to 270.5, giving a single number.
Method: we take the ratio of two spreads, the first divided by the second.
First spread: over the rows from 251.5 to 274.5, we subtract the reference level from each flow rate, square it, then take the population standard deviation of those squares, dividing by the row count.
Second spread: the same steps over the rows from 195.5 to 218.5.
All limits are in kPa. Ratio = 8.7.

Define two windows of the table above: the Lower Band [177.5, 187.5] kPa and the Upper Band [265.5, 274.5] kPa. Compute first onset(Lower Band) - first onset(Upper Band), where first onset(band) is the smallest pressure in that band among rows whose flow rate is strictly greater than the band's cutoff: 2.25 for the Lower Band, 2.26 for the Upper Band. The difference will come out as -80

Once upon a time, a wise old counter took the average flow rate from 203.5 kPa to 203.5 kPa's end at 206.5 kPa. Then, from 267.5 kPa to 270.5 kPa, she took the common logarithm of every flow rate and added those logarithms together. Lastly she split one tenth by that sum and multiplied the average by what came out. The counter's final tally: 0.169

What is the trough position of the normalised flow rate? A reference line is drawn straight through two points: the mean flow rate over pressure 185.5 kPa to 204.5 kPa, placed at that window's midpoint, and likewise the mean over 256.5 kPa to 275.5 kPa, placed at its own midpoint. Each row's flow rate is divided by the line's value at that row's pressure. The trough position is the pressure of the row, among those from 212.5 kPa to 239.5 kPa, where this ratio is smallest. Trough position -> 218.0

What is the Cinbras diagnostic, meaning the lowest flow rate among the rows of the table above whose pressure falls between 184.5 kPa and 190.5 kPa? 2.15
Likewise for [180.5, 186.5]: 1.84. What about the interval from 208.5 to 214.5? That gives 1.96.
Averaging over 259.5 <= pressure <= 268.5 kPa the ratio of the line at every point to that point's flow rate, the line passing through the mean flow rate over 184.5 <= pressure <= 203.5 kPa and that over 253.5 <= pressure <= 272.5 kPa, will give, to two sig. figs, 0.92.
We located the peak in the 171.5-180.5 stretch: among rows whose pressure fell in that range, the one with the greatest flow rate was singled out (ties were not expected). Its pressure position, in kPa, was 177.0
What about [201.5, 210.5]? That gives 208.0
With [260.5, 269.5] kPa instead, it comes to 269.0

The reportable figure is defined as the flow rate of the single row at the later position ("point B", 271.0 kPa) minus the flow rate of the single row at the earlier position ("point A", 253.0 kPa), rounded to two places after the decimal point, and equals 0.80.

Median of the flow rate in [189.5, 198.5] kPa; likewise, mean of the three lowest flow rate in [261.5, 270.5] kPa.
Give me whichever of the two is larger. 2.31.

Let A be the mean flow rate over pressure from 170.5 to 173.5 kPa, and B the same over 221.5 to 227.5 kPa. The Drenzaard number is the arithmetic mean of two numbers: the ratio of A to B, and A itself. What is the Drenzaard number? 1.504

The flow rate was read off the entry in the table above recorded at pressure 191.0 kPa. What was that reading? 2.24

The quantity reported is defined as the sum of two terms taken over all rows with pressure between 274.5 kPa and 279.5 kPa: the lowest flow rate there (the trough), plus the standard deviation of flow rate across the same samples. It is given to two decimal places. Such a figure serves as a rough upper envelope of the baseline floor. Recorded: 2.76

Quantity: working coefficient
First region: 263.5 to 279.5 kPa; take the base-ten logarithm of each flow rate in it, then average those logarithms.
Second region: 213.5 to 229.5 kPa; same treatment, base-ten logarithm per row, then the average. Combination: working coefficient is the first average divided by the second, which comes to 1.27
